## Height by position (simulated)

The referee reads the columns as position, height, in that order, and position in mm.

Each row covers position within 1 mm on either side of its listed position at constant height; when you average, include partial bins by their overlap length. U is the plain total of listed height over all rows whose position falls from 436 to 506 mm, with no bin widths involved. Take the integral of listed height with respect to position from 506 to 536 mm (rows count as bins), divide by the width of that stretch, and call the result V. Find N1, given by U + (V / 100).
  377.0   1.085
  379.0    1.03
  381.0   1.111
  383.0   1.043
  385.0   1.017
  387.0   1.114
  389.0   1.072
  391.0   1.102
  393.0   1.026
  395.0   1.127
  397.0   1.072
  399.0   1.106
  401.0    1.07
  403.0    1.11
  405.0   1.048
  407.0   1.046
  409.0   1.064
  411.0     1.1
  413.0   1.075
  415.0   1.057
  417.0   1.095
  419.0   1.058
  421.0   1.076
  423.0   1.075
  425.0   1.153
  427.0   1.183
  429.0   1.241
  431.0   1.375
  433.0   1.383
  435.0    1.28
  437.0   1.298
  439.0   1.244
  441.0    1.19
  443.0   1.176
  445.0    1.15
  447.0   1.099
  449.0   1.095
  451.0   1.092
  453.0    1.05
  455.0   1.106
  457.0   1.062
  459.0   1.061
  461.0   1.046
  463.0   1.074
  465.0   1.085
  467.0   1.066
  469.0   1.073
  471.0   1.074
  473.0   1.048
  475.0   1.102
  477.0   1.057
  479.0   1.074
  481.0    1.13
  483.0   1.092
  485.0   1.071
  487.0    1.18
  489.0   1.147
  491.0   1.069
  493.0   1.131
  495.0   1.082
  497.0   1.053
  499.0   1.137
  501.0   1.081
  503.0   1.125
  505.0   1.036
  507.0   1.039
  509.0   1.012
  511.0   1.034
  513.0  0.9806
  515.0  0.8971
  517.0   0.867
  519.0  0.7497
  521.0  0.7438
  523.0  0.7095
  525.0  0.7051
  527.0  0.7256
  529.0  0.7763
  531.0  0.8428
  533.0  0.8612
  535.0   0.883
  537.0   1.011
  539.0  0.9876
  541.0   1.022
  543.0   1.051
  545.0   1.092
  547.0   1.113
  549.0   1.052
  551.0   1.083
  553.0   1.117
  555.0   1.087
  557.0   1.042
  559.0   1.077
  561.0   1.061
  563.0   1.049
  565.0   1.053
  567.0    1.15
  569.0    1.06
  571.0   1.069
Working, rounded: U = 38.7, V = 0.86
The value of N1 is 38.7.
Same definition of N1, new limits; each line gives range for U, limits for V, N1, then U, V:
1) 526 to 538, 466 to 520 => 5.1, 5.1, 1.05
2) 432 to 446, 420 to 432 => 8.7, 8.7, 1.18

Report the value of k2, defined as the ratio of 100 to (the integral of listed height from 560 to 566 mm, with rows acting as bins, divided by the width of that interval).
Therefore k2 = 95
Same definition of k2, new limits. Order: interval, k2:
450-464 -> 93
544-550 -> 92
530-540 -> 109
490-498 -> 92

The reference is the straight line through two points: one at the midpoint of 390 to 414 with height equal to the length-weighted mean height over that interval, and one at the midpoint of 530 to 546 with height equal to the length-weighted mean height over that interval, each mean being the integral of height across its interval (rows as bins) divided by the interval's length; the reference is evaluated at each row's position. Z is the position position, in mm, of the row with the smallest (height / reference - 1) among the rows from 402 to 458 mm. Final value 407.0 mm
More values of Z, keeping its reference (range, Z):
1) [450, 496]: 453.0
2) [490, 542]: 525.0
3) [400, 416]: 407.0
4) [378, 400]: 385.0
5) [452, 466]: 453.0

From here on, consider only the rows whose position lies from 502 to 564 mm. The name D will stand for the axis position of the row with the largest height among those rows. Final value 503.0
